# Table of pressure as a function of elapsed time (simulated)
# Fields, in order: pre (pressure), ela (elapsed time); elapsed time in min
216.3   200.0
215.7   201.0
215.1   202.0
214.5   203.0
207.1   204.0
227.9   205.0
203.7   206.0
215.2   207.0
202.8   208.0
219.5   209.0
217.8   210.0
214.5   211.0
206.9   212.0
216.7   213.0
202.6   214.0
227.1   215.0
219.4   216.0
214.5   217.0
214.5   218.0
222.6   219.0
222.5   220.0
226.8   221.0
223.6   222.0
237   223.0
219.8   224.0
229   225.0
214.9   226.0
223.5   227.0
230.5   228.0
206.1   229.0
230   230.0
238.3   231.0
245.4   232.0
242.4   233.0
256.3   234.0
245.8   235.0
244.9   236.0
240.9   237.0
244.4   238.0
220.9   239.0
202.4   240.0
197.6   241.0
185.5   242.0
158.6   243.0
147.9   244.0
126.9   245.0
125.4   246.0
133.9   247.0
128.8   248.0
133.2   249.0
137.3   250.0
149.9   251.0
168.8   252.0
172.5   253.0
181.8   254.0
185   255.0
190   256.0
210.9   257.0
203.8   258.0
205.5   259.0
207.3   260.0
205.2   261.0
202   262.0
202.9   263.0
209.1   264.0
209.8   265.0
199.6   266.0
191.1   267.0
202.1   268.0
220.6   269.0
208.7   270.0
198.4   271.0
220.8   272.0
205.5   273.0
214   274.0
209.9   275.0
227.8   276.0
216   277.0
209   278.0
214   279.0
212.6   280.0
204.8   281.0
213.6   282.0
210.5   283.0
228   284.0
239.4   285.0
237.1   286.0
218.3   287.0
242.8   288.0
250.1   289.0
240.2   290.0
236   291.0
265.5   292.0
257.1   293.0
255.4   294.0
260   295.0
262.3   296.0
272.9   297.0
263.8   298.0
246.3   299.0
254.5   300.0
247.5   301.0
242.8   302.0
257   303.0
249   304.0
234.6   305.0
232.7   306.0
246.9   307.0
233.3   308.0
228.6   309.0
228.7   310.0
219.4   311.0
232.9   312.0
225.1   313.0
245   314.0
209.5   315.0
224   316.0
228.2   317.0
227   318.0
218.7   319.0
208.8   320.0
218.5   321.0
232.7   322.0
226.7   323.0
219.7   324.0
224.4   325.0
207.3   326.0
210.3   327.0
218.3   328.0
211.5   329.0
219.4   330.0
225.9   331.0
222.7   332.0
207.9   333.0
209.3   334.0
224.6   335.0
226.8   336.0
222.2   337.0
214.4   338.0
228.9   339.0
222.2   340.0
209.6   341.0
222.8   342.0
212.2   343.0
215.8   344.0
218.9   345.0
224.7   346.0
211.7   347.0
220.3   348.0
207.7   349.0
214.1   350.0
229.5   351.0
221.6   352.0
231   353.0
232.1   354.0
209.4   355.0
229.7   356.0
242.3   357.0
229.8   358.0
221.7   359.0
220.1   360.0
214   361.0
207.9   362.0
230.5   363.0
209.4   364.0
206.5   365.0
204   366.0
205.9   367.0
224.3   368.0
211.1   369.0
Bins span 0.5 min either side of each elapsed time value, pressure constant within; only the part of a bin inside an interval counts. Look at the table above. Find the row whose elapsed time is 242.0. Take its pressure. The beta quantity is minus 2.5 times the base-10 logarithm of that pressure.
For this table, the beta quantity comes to -5.67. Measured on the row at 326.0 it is -5.79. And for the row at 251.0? -5.44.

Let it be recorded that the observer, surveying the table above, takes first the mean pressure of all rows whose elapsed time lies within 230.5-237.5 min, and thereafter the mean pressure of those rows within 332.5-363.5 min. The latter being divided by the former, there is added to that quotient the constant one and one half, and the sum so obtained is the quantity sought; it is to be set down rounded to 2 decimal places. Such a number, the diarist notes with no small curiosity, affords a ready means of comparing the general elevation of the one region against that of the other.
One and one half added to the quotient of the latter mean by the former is 2.40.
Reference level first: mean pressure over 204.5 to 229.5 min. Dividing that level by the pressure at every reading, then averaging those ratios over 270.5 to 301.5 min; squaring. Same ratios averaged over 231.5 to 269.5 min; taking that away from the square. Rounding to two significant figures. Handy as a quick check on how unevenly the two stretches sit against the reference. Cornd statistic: -0.29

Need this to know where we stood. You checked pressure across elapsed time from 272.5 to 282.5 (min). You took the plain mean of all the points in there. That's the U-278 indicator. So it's 213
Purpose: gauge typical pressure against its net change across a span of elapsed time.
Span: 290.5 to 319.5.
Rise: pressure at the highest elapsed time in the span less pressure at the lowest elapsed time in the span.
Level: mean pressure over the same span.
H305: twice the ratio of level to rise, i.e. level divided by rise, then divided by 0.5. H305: -28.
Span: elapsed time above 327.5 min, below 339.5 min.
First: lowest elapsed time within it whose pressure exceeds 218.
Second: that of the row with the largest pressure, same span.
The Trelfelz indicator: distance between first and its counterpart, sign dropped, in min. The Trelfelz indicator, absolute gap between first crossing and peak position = 11 min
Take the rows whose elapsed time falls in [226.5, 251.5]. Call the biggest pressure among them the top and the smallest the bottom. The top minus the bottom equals 131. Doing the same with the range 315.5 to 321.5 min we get 19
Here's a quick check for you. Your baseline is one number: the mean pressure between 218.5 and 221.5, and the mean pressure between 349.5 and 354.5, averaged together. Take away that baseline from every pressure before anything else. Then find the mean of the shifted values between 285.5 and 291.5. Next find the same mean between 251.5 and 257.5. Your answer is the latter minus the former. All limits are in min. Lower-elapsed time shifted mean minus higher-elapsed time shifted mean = -53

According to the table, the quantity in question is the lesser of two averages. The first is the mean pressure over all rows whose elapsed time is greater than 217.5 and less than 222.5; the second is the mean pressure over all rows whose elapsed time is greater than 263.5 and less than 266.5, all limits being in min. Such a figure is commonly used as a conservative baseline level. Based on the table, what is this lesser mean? 206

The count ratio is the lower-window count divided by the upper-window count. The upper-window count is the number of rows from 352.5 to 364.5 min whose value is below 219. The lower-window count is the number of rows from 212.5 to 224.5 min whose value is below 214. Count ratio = 0.25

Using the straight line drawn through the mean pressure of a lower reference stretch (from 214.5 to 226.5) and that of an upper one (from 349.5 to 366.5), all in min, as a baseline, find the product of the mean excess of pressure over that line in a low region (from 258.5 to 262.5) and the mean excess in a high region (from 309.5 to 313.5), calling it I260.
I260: -87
